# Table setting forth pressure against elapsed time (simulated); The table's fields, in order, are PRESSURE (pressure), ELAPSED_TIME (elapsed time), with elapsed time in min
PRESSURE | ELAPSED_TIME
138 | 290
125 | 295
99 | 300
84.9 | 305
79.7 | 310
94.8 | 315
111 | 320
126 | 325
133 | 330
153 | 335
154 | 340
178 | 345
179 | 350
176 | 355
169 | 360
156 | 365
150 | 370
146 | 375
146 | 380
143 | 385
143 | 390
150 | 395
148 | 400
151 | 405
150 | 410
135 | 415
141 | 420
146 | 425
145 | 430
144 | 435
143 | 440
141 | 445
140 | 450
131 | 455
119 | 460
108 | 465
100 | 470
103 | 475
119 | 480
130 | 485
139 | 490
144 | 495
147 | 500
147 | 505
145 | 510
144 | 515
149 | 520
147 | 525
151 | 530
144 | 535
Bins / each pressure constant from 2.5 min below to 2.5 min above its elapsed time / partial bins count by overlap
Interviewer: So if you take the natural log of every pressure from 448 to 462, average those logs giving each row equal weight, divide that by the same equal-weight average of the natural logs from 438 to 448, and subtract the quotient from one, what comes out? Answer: 0.018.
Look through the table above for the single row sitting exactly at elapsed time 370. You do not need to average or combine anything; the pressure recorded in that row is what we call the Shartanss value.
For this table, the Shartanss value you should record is 150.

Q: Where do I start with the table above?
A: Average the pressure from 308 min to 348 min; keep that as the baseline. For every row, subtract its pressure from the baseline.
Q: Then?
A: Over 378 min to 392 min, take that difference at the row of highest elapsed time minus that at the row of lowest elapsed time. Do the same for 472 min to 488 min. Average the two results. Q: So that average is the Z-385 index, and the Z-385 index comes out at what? -12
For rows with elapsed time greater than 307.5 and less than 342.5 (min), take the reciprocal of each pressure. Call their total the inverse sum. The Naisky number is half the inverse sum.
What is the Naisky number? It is 0.030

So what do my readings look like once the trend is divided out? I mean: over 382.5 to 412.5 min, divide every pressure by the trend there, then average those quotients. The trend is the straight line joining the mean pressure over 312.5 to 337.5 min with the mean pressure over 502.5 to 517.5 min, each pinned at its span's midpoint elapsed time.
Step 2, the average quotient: 1.12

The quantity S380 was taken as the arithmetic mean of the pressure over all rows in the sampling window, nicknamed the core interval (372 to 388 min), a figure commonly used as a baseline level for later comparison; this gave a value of 145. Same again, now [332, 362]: 168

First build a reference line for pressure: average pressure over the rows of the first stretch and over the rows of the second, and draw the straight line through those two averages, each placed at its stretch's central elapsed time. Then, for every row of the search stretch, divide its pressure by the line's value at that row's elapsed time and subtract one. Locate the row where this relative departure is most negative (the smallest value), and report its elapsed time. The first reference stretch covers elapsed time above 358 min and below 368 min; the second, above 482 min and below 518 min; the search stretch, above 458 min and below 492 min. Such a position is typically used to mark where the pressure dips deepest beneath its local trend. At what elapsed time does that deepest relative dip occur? 470 min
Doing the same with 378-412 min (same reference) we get 385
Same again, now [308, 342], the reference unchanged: 310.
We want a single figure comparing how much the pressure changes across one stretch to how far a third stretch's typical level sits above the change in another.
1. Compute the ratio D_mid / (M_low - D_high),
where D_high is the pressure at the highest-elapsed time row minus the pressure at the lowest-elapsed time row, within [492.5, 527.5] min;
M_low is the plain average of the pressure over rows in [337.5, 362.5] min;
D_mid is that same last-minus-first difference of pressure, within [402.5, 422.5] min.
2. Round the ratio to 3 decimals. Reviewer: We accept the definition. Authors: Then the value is -0.059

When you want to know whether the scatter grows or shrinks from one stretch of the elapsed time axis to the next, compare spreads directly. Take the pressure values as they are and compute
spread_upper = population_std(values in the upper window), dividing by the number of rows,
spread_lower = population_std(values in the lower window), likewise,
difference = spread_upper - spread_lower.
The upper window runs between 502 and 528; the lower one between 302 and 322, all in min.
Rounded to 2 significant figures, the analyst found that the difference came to -10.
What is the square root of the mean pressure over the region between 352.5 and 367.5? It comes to 12.9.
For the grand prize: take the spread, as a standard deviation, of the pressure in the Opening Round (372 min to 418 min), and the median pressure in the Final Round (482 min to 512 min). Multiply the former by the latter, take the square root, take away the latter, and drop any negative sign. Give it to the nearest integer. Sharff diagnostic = 118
